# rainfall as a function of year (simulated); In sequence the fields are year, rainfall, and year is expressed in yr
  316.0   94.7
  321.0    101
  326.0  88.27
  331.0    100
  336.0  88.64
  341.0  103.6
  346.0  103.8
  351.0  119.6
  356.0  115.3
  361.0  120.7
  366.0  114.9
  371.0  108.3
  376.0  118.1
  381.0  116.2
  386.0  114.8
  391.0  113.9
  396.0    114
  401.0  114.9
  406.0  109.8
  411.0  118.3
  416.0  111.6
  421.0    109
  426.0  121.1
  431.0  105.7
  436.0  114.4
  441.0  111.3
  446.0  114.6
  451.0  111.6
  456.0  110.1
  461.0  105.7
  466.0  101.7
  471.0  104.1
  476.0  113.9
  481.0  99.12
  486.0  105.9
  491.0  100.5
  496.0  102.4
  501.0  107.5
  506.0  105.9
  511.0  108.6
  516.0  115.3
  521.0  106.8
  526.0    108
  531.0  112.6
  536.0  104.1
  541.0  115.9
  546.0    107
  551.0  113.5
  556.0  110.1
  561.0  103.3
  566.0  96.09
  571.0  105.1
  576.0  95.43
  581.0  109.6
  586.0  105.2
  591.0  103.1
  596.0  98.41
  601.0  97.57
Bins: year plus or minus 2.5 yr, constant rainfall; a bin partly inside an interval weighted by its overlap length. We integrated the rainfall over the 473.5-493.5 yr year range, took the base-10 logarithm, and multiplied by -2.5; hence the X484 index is -8.30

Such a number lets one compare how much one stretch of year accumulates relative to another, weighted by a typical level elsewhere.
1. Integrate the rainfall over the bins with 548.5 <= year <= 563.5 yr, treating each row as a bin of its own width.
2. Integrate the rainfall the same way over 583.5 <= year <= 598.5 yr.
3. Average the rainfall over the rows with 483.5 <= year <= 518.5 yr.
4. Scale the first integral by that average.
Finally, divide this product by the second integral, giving 114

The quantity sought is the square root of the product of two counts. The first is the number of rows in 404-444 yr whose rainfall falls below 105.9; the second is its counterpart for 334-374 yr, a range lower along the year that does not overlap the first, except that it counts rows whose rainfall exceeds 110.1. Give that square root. 2.0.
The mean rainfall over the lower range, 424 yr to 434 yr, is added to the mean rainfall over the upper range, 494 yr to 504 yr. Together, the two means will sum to 218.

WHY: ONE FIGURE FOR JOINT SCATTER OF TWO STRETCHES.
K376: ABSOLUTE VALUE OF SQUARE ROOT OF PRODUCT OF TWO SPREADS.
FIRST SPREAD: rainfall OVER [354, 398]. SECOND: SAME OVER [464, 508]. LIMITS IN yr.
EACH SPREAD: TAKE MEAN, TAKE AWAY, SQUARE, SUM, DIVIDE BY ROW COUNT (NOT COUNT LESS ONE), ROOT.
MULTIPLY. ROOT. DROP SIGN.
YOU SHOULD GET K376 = 3.6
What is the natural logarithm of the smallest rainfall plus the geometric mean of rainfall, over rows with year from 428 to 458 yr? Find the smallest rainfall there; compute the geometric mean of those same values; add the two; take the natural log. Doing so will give 5.38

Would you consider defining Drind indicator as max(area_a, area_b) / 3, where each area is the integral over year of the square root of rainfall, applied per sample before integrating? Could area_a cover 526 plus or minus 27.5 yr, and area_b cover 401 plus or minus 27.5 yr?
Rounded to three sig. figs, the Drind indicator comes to 196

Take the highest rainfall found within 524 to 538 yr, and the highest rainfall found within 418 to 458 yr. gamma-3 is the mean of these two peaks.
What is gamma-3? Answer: 117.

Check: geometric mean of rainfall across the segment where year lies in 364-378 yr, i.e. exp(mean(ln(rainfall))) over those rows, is 114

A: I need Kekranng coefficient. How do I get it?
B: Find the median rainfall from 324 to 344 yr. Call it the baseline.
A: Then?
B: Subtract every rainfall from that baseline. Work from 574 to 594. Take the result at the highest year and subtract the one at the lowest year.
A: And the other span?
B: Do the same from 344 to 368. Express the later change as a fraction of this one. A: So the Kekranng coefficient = 0.7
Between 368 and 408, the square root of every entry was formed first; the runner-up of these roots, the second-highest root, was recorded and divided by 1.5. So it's 7.19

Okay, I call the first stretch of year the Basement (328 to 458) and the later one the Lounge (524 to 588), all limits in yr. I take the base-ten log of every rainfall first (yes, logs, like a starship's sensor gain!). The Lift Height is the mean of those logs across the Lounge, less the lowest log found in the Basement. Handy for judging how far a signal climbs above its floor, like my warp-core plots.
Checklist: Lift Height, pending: 0.079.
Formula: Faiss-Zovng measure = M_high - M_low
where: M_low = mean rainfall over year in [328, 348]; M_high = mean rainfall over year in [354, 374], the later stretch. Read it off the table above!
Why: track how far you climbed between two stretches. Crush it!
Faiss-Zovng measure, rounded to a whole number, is 16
